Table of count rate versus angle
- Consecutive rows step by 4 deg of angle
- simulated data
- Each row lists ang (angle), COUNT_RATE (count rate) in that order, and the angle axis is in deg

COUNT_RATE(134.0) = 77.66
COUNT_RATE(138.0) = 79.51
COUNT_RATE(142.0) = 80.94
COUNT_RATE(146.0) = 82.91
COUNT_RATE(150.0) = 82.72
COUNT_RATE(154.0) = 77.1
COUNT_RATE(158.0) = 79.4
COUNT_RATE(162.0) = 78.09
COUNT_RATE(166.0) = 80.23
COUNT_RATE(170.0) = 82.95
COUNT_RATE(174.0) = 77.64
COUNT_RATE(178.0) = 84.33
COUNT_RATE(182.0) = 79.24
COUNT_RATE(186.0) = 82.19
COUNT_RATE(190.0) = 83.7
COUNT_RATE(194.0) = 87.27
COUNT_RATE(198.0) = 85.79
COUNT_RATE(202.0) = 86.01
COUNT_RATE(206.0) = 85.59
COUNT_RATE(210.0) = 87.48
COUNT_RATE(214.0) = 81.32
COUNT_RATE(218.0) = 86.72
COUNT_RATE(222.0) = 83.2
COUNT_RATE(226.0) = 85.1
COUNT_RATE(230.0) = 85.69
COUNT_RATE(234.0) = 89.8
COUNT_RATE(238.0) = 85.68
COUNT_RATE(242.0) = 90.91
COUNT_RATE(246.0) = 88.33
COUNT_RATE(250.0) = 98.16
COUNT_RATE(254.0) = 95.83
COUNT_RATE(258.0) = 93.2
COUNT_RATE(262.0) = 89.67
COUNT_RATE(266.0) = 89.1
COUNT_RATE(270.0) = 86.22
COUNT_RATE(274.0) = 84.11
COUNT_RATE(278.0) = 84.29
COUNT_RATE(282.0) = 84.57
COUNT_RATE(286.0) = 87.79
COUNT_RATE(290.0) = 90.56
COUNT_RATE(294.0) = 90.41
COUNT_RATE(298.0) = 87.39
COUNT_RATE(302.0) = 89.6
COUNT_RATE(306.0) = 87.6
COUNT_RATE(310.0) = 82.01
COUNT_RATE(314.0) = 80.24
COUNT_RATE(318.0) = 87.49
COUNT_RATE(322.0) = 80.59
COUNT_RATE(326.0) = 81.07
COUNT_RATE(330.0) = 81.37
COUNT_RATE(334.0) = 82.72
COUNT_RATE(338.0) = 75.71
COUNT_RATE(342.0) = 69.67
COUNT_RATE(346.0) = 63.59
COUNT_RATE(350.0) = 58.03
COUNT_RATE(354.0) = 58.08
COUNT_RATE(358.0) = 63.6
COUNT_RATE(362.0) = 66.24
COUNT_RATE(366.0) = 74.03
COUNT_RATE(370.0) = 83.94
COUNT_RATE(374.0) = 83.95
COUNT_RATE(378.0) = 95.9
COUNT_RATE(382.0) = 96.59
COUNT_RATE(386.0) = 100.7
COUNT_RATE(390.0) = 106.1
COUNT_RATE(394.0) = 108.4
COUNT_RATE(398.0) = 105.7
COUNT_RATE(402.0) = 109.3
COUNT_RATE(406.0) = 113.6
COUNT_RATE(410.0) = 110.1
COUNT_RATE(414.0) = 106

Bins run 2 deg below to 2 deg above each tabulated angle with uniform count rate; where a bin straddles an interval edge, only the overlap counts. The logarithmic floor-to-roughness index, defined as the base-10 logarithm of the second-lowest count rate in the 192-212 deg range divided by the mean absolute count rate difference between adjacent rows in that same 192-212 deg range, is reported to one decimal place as 1.9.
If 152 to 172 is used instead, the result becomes 1.6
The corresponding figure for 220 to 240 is 1.5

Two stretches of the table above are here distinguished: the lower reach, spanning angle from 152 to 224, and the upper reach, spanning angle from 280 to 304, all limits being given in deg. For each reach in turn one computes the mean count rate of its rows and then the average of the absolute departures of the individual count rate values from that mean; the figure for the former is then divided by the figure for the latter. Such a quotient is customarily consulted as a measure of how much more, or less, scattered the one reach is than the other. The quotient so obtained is 1.6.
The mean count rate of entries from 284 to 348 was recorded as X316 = 82.4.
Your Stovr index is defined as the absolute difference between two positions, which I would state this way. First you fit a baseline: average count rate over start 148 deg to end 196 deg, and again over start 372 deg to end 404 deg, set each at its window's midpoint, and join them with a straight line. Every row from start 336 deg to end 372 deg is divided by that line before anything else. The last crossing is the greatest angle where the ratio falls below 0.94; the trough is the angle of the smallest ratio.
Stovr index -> 16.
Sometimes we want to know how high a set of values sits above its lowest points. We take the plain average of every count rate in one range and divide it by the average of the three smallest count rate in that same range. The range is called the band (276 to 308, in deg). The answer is 1.03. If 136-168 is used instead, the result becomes 1.02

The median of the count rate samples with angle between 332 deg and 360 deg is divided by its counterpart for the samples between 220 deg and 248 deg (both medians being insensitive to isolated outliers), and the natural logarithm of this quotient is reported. -0.30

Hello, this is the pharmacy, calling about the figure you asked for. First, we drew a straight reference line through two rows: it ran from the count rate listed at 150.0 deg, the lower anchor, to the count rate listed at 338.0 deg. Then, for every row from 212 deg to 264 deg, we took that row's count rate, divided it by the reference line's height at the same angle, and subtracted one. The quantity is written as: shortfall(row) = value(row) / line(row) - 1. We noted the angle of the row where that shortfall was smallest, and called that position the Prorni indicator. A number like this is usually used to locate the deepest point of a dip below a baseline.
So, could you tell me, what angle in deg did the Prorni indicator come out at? 214.0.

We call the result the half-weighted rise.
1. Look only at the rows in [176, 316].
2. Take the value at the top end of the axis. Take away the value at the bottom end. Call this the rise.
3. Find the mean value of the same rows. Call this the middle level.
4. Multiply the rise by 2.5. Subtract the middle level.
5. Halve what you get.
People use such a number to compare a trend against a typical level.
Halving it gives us -49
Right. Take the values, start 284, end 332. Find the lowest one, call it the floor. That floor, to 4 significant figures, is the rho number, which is 80.24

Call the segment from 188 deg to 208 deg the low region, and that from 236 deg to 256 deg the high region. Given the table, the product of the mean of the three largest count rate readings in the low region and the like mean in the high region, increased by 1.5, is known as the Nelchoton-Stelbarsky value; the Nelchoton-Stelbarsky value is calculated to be 8203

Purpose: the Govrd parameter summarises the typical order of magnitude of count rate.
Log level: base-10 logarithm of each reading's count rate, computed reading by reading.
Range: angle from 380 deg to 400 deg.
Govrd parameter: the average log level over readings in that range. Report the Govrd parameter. 2.01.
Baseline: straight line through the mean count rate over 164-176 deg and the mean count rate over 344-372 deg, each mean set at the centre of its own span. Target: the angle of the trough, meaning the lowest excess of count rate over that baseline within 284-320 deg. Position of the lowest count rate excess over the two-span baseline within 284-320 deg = 314.0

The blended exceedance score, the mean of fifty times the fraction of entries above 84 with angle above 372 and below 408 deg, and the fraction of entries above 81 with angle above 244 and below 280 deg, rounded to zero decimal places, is 23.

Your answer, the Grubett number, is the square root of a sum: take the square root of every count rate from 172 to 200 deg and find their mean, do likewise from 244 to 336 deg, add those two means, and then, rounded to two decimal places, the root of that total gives 4.29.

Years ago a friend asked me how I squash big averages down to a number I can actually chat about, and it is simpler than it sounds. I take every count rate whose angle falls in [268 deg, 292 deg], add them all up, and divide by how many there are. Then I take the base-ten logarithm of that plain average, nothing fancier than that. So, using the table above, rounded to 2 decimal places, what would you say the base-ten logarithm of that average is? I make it 1.94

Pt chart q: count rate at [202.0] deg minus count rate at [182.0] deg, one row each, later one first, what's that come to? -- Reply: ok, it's 7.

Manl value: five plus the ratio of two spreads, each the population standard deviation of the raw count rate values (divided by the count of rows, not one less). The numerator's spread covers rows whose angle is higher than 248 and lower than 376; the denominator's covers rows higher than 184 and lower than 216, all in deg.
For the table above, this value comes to 9.8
